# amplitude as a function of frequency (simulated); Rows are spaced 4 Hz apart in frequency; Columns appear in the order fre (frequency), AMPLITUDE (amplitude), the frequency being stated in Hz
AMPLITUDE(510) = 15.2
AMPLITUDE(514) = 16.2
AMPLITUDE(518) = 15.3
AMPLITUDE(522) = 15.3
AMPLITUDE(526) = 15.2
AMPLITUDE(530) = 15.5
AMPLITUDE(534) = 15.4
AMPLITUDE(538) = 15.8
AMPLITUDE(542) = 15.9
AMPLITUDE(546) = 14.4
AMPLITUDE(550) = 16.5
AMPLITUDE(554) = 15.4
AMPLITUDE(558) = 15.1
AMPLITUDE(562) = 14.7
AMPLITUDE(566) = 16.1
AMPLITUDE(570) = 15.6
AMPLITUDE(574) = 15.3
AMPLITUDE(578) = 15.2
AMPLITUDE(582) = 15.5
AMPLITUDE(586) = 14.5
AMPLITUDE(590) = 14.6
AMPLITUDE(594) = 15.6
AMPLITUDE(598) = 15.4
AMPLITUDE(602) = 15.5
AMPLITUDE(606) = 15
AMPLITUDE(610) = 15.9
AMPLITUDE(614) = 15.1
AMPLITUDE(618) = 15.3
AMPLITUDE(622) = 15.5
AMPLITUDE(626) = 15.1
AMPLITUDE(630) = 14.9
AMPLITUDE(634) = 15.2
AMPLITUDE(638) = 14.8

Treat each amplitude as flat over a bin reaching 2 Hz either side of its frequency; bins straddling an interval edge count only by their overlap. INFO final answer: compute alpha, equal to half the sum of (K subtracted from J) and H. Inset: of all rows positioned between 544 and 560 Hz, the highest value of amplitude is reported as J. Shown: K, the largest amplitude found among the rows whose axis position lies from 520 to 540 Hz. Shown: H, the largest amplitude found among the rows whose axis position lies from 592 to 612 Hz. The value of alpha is 8.30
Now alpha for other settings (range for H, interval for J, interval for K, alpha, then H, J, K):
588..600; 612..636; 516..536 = 7.80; 15.6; 15.5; 15.5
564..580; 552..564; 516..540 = 7.85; 16.1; 15.4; 15.8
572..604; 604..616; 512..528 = 7.65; 15.6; 15.9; 16.2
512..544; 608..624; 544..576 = 7.80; 16.2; 15.9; 16.5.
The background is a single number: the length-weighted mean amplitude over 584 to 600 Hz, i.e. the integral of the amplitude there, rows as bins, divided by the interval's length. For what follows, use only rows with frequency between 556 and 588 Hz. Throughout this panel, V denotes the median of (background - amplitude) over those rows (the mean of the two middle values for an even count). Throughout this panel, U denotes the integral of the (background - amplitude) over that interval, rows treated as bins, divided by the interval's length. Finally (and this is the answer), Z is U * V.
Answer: 0.051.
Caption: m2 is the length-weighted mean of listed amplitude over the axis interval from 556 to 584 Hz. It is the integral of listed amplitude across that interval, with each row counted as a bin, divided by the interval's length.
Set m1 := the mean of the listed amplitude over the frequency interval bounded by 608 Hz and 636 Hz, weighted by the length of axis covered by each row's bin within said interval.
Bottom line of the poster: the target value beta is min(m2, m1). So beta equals 15.29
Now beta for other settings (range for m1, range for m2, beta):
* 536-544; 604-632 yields 15.26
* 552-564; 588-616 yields 15.07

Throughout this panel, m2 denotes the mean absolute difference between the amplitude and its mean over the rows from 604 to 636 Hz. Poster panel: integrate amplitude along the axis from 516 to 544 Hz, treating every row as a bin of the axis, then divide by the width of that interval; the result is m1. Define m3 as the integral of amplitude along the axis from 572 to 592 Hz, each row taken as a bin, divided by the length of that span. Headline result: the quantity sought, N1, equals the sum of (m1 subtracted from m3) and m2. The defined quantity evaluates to -0.2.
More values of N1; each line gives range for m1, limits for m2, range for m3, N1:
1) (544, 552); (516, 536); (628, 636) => -0.3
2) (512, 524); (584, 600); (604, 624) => 0.2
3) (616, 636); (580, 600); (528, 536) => 0.7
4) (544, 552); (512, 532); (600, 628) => 0.2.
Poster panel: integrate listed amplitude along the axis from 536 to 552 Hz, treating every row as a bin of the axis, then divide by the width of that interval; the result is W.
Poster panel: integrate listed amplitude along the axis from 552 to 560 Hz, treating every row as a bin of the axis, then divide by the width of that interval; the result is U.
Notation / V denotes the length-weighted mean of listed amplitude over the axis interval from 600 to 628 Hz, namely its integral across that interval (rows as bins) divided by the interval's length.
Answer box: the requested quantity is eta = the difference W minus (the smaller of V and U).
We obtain 0.4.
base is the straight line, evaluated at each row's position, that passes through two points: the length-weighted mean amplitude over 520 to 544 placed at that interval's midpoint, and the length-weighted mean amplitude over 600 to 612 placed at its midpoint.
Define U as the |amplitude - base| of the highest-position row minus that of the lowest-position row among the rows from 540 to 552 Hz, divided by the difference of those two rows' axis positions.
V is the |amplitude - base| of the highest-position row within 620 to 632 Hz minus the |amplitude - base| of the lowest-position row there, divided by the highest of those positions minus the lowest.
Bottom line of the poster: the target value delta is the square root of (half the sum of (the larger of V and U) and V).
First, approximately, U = 0.08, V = 0.06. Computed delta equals 0.26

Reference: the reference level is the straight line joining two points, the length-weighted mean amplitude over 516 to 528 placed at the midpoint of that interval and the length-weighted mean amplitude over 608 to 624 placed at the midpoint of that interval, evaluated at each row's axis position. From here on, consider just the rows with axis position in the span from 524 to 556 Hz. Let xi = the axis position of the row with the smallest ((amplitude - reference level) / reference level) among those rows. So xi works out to 546 Hz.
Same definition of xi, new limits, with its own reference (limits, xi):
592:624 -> 606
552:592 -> 586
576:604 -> 586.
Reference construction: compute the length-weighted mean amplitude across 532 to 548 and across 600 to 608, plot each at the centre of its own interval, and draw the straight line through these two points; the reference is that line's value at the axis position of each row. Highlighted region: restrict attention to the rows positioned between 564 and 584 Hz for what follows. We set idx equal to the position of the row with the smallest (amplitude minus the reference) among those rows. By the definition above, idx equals 578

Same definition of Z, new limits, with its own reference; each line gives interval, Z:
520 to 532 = 0.085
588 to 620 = 0.089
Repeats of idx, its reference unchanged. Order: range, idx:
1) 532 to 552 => 546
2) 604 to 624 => 606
